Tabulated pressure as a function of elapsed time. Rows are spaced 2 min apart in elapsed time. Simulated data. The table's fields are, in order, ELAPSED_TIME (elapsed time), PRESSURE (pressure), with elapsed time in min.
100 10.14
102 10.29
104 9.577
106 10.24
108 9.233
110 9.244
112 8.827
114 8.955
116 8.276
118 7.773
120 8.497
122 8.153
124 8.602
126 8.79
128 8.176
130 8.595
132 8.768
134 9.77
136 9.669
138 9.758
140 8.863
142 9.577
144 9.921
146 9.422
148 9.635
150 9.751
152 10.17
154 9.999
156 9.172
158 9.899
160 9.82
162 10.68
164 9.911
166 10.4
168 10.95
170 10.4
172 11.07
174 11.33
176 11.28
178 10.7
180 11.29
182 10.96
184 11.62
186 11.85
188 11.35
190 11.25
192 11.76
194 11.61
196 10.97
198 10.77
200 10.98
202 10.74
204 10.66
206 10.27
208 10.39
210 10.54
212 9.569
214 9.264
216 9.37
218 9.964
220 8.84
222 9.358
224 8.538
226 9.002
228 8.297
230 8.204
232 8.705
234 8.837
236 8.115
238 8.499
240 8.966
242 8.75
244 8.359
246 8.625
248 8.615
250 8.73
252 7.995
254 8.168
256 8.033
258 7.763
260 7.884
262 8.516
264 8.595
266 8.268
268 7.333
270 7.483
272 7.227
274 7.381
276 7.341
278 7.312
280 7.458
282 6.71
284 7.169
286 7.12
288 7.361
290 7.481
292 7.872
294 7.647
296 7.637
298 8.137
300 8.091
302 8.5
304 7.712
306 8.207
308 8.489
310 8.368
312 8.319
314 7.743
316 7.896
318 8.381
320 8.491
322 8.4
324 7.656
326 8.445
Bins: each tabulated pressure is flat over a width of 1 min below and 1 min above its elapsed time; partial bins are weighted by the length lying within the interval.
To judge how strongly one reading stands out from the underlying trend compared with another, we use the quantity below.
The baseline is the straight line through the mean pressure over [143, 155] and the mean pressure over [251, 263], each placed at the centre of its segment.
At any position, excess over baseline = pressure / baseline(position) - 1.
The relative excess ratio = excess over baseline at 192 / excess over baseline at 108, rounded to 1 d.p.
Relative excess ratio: -2.4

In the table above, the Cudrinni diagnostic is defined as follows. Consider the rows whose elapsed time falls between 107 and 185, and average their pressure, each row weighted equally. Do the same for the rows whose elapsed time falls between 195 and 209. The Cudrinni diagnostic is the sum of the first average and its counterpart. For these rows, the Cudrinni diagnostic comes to 20.4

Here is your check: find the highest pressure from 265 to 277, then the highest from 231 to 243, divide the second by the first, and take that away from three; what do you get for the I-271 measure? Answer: 1.92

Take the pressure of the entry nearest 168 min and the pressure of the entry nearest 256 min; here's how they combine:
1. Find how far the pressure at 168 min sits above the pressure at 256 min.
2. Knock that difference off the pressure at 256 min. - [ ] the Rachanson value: 5.1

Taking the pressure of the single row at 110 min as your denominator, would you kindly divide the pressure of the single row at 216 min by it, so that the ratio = 1.01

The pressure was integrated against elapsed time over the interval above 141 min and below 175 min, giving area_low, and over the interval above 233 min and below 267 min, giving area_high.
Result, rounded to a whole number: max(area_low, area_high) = 344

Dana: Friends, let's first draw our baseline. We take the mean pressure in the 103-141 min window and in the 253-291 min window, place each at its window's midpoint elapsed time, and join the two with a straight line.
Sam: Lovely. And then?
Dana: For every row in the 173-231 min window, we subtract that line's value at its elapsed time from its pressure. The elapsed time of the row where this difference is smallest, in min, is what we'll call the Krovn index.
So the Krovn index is 230 min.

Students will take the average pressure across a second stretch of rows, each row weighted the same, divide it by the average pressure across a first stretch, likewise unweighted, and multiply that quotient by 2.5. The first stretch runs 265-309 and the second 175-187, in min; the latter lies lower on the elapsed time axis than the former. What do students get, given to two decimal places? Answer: 3.70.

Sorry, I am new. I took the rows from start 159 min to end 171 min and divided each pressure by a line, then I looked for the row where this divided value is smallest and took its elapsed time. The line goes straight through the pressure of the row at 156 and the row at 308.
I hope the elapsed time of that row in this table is 160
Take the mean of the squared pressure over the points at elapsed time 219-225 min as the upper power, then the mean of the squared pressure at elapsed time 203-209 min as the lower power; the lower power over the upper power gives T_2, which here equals 1.37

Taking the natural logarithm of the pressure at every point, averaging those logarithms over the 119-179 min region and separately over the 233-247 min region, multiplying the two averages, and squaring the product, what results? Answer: 24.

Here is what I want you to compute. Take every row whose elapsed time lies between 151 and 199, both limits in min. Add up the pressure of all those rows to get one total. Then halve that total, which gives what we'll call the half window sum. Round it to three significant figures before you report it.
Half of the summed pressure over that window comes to 130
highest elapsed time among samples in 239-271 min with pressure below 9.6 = 270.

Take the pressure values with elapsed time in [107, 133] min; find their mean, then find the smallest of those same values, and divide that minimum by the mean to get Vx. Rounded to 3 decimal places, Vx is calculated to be 0.903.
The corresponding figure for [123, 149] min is 0.889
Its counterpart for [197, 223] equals 0.879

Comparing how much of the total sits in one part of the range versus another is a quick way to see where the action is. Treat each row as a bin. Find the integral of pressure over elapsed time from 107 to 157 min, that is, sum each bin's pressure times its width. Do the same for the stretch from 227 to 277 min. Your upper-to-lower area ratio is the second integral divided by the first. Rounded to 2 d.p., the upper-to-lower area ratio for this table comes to 0.90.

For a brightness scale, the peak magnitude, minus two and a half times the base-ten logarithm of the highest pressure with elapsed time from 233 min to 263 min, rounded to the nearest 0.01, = -2.38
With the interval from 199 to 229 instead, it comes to -2.60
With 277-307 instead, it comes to -2.32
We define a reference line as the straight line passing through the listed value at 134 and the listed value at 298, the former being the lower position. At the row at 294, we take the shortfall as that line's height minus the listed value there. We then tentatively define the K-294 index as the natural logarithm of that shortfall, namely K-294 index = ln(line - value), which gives -0.6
